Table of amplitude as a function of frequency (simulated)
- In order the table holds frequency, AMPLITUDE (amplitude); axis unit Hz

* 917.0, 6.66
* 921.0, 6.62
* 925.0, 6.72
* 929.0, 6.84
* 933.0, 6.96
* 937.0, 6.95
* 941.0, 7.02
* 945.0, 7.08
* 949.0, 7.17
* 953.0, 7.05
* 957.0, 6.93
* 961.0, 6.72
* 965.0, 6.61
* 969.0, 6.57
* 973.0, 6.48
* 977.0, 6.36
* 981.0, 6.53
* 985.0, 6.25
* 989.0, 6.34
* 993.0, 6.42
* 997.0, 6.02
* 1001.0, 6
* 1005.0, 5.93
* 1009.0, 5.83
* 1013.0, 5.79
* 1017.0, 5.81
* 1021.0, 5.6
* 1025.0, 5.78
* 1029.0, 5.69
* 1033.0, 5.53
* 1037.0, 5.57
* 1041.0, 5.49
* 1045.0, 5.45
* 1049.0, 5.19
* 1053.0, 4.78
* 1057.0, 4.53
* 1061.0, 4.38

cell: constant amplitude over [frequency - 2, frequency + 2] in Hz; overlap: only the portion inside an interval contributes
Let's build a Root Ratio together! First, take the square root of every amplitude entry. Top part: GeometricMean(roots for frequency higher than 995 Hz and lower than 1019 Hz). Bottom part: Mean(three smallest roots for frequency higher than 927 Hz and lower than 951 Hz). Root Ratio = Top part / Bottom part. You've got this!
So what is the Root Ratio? 0.923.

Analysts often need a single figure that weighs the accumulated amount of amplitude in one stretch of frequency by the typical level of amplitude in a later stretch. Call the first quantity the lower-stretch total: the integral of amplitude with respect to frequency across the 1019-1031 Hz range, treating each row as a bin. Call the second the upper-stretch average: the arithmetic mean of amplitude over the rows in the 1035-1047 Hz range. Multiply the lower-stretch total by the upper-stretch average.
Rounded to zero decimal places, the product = 376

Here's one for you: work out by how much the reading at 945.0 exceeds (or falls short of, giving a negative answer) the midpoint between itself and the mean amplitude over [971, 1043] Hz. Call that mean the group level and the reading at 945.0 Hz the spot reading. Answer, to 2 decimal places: 0.56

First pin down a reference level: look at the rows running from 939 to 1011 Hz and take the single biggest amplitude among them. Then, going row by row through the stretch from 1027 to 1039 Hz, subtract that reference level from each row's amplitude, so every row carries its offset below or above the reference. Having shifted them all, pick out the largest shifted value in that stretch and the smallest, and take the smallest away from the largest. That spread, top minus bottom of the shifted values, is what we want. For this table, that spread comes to 0.160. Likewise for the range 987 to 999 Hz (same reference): 0.400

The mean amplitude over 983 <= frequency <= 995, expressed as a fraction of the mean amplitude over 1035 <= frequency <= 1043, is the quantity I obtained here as 1.15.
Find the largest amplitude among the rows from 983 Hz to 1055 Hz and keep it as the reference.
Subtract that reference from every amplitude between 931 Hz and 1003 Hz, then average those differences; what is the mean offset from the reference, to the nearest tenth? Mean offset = 0.2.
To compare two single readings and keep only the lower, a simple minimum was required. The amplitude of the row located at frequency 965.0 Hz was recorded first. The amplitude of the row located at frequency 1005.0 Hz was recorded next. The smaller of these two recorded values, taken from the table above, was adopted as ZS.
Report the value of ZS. 5.9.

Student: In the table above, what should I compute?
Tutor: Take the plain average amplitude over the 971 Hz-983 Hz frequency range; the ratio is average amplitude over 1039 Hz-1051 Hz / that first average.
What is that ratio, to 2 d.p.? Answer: 0.83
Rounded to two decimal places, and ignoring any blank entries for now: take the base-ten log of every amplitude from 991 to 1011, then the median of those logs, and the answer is 0.78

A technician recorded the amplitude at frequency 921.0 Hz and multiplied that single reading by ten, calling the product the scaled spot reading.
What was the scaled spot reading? 66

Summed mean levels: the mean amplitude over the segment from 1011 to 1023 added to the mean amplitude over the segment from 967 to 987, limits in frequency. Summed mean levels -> 12.2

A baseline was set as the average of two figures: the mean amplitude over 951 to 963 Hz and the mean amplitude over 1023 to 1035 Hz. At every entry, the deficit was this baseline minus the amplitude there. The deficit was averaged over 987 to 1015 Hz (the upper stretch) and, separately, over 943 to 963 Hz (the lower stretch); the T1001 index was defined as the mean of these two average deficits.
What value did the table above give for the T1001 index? -0.24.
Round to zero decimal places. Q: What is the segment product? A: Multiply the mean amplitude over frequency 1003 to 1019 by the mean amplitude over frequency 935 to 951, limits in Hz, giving 41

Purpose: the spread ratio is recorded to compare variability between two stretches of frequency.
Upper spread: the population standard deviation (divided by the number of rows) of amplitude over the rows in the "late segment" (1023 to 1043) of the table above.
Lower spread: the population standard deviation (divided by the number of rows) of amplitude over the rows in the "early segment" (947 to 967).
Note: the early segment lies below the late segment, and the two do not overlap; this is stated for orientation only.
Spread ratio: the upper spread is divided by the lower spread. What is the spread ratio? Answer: 0.52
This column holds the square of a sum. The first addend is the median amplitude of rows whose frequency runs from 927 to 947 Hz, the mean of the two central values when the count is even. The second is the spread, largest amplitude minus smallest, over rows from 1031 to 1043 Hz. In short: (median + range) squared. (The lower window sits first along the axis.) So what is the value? 49.6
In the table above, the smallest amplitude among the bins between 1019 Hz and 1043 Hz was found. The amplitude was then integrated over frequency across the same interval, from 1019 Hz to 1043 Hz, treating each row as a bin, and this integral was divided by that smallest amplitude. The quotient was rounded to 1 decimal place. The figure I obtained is 24.5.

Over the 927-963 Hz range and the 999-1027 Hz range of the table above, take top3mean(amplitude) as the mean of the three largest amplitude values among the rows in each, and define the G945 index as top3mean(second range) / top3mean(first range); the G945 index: 0.83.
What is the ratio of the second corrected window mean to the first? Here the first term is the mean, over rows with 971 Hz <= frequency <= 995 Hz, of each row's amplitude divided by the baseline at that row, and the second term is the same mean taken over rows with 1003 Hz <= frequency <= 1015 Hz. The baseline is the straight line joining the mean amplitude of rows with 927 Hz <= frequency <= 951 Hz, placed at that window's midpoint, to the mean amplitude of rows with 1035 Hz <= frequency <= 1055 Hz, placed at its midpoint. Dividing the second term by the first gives 0.98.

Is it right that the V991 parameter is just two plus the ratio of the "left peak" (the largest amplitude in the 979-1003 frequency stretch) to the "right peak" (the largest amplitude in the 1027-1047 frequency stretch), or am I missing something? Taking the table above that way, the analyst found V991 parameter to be 3.15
